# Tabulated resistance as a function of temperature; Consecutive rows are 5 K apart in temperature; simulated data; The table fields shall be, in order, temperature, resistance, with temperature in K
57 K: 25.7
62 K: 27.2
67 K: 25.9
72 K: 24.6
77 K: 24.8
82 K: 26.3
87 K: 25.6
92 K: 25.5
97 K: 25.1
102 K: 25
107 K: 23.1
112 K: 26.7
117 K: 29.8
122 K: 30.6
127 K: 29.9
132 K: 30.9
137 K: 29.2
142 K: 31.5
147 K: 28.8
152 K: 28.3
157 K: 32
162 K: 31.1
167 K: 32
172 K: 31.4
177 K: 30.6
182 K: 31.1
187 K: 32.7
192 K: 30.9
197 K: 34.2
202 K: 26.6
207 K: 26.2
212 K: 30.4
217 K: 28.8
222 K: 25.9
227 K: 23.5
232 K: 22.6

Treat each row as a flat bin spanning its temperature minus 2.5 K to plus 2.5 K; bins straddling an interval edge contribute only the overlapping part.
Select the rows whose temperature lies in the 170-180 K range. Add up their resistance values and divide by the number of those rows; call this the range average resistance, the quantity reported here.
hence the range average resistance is 31.0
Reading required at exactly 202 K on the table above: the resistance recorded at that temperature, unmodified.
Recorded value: 26.6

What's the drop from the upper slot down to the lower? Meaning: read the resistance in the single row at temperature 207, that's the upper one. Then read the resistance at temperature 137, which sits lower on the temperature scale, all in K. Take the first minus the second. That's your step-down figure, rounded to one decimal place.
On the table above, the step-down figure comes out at -3.0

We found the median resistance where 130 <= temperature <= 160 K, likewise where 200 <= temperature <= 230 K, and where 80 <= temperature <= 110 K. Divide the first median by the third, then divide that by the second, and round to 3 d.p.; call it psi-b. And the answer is 0.045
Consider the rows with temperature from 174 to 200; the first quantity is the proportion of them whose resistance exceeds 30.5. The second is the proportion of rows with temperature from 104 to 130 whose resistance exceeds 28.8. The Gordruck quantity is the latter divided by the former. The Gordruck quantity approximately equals 0.6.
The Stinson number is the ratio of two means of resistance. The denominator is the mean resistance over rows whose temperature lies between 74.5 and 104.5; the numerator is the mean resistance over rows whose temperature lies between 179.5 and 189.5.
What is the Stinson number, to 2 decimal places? 1.26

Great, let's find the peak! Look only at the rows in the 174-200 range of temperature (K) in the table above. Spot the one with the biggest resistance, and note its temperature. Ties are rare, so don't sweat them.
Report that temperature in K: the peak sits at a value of 197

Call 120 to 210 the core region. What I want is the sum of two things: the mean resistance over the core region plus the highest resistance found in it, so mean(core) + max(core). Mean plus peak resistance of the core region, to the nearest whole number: 65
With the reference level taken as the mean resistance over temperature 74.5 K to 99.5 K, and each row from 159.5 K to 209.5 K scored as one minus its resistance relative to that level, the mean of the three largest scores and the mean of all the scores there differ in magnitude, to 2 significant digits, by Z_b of 0.11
